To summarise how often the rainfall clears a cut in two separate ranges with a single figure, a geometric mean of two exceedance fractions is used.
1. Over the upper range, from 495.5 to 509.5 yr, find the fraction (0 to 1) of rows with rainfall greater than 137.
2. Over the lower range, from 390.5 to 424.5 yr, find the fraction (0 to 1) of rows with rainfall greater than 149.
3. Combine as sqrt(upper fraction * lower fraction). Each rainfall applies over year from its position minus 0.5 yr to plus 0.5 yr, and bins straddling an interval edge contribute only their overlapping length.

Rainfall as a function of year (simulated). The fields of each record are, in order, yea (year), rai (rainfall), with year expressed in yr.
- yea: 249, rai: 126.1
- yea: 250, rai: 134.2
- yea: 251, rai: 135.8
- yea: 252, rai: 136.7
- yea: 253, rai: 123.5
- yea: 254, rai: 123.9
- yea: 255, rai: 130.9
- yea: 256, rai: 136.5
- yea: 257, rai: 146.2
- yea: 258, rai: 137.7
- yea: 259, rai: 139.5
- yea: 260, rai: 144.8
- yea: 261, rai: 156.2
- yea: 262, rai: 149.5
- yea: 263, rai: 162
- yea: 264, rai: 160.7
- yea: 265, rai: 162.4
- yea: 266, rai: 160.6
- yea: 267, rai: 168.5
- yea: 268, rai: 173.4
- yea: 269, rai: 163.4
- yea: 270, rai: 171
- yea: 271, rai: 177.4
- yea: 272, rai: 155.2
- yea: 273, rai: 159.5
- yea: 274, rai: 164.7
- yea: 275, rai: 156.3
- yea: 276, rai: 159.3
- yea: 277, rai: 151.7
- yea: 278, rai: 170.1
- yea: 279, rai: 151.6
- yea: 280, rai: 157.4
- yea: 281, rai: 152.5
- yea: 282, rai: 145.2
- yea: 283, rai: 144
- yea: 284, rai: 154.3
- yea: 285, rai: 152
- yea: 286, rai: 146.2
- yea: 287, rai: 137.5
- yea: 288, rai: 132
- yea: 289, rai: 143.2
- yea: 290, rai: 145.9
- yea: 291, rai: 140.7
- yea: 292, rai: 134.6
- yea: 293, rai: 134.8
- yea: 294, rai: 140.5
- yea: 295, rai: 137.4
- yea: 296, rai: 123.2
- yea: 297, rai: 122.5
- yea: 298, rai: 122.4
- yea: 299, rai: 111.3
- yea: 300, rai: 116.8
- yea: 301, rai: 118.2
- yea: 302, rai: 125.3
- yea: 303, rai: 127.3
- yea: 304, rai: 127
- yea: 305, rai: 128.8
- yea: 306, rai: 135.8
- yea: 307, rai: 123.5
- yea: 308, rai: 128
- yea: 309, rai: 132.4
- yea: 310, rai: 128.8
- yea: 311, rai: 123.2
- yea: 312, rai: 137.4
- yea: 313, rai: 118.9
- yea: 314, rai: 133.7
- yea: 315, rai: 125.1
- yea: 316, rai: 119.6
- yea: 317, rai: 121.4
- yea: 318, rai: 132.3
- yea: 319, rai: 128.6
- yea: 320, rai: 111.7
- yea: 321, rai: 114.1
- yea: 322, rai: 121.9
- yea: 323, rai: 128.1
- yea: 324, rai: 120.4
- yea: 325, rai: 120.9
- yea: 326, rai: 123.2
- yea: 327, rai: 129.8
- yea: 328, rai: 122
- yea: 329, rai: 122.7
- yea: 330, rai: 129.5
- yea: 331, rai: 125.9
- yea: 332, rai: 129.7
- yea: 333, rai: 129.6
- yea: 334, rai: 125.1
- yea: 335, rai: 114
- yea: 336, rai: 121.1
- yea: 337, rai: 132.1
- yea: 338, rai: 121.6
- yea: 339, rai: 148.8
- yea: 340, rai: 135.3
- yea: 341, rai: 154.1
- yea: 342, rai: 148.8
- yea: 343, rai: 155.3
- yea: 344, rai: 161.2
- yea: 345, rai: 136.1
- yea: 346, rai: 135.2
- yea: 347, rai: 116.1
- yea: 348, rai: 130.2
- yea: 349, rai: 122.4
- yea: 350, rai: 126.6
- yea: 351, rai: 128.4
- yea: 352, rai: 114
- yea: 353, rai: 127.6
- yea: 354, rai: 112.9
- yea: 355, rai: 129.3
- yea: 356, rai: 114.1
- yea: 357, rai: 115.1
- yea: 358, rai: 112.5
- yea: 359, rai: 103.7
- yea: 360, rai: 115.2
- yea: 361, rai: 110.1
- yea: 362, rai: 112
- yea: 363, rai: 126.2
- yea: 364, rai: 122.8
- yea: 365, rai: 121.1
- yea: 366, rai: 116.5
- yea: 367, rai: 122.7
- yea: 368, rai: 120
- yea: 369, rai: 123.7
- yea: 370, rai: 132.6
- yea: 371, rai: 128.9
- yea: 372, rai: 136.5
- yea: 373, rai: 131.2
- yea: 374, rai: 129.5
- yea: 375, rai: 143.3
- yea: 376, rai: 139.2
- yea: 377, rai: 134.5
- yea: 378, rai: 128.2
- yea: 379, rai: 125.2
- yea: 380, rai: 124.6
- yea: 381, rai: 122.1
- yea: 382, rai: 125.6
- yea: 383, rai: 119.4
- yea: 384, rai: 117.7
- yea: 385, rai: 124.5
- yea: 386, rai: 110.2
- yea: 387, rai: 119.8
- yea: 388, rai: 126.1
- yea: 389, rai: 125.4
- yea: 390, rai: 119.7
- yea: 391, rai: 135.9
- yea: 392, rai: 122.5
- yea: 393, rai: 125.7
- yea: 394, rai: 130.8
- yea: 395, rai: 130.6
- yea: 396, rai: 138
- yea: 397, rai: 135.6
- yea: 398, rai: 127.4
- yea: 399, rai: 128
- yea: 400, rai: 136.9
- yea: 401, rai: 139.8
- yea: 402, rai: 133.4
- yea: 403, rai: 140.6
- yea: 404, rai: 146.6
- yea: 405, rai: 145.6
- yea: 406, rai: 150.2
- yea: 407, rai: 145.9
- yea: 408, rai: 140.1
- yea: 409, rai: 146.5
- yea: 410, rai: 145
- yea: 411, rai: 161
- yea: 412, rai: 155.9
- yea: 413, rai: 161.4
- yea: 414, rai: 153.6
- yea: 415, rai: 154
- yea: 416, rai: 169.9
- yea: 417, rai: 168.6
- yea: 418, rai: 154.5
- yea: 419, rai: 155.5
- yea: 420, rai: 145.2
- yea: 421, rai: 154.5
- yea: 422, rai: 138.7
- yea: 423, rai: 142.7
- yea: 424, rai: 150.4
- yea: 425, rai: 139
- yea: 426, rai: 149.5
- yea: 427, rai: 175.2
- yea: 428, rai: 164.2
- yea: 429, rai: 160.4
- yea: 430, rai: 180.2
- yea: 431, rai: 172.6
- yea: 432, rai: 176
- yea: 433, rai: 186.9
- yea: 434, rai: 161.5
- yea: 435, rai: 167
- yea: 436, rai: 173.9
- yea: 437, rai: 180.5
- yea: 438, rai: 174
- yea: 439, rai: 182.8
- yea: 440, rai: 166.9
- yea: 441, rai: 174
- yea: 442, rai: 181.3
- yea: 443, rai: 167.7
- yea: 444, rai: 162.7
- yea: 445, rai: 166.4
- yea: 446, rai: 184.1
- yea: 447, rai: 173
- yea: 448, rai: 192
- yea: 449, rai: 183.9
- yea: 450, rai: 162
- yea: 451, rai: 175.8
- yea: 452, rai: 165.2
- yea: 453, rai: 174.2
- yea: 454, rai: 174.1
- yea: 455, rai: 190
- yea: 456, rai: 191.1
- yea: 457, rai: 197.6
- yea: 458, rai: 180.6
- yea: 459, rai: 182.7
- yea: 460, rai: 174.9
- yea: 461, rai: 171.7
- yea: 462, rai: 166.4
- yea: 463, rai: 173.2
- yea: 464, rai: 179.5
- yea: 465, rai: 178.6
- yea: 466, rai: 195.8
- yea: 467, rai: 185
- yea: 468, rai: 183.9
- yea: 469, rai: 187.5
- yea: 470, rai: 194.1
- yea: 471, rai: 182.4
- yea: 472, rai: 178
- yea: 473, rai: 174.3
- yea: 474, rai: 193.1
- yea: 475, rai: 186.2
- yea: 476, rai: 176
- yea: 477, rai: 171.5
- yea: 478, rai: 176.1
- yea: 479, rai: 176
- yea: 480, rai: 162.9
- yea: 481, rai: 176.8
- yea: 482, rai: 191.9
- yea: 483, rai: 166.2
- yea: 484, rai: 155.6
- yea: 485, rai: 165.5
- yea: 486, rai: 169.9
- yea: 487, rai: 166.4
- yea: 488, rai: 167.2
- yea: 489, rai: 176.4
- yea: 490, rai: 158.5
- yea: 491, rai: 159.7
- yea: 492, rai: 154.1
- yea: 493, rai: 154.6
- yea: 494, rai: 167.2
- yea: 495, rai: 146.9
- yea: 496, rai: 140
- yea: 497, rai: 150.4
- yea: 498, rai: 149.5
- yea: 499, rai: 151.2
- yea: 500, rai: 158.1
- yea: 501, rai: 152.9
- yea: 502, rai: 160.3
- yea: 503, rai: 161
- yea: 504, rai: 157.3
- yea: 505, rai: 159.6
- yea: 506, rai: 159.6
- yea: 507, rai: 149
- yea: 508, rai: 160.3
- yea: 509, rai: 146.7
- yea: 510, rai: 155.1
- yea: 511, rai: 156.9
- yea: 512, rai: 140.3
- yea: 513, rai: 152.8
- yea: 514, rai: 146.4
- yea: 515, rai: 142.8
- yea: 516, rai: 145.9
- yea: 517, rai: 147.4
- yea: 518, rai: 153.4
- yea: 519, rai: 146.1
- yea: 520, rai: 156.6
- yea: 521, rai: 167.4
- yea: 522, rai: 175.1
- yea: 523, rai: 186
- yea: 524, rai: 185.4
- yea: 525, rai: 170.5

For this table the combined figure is 0.59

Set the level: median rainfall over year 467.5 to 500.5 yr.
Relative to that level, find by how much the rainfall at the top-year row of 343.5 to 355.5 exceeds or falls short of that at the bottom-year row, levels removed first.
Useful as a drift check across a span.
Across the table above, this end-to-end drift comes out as -32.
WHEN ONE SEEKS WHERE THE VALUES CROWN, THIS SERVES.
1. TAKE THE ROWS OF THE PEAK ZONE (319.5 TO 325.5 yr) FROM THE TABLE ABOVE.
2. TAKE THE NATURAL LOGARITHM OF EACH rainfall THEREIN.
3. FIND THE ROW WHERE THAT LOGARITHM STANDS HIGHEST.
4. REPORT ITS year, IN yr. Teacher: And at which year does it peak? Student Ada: 323 yr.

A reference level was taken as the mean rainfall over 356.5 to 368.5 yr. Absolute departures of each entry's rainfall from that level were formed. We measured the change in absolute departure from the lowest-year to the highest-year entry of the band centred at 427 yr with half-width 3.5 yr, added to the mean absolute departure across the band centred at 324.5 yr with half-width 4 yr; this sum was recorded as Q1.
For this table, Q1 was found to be 36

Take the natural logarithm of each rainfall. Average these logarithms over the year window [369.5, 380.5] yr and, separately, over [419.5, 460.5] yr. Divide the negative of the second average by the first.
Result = -1.05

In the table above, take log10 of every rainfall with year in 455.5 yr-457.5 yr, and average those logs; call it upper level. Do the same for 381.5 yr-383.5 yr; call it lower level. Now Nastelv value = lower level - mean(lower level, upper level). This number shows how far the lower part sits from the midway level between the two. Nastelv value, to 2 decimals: -0.10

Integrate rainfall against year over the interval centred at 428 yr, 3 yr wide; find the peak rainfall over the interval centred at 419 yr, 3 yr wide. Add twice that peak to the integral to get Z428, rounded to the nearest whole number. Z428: 811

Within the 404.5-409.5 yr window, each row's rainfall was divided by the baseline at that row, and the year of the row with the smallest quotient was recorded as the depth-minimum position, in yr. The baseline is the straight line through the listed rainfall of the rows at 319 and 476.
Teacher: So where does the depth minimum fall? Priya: 408 yr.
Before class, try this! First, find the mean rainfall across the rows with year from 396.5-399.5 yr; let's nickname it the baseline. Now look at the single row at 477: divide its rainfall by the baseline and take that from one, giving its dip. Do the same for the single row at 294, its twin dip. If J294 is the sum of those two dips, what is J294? -0.39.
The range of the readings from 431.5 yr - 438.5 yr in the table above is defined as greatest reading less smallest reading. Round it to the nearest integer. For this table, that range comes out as 25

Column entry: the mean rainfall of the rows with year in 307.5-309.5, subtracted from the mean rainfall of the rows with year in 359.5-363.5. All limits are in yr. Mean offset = -14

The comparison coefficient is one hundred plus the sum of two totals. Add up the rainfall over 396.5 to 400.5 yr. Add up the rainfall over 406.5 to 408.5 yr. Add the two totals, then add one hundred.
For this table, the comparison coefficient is 914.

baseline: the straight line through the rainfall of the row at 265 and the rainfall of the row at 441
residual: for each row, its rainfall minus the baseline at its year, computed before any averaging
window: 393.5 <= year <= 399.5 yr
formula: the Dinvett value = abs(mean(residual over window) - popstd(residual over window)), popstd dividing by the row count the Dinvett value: 43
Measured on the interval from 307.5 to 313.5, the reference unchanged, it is 43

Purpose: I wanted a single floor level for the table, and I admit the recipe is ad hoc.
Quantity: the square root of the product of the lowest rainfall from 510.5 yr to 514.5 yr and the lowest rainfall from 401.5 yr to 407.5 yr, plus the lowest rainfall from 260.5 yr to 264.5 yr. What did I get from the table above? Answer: 286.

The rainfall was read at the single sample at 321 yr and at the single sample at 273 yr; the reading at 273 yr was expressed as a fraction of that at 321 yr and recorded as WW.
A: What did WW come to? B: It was 1.4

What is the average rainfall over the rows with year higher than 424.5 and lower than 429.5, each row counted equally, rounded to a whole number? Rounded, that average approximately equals 158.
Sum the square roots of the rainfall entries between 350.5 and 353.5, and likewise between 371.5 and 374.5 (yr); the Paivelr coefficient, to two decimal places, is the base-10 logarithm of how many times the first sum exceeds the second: -0.02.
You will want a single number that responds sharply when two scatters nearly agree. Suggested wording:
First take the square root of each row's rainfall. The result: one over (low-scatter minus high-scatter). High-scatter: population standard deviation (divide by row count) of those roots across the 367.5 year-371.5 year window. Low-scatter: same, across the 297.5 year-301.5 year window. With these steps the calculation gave -33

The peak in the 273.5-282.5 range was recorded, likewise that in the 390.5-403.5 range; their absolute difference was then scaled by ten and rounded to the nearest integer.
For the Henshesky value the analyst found 295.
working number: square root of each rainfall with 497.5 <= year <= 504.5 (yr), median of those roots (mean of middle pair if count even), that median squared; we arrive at 157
